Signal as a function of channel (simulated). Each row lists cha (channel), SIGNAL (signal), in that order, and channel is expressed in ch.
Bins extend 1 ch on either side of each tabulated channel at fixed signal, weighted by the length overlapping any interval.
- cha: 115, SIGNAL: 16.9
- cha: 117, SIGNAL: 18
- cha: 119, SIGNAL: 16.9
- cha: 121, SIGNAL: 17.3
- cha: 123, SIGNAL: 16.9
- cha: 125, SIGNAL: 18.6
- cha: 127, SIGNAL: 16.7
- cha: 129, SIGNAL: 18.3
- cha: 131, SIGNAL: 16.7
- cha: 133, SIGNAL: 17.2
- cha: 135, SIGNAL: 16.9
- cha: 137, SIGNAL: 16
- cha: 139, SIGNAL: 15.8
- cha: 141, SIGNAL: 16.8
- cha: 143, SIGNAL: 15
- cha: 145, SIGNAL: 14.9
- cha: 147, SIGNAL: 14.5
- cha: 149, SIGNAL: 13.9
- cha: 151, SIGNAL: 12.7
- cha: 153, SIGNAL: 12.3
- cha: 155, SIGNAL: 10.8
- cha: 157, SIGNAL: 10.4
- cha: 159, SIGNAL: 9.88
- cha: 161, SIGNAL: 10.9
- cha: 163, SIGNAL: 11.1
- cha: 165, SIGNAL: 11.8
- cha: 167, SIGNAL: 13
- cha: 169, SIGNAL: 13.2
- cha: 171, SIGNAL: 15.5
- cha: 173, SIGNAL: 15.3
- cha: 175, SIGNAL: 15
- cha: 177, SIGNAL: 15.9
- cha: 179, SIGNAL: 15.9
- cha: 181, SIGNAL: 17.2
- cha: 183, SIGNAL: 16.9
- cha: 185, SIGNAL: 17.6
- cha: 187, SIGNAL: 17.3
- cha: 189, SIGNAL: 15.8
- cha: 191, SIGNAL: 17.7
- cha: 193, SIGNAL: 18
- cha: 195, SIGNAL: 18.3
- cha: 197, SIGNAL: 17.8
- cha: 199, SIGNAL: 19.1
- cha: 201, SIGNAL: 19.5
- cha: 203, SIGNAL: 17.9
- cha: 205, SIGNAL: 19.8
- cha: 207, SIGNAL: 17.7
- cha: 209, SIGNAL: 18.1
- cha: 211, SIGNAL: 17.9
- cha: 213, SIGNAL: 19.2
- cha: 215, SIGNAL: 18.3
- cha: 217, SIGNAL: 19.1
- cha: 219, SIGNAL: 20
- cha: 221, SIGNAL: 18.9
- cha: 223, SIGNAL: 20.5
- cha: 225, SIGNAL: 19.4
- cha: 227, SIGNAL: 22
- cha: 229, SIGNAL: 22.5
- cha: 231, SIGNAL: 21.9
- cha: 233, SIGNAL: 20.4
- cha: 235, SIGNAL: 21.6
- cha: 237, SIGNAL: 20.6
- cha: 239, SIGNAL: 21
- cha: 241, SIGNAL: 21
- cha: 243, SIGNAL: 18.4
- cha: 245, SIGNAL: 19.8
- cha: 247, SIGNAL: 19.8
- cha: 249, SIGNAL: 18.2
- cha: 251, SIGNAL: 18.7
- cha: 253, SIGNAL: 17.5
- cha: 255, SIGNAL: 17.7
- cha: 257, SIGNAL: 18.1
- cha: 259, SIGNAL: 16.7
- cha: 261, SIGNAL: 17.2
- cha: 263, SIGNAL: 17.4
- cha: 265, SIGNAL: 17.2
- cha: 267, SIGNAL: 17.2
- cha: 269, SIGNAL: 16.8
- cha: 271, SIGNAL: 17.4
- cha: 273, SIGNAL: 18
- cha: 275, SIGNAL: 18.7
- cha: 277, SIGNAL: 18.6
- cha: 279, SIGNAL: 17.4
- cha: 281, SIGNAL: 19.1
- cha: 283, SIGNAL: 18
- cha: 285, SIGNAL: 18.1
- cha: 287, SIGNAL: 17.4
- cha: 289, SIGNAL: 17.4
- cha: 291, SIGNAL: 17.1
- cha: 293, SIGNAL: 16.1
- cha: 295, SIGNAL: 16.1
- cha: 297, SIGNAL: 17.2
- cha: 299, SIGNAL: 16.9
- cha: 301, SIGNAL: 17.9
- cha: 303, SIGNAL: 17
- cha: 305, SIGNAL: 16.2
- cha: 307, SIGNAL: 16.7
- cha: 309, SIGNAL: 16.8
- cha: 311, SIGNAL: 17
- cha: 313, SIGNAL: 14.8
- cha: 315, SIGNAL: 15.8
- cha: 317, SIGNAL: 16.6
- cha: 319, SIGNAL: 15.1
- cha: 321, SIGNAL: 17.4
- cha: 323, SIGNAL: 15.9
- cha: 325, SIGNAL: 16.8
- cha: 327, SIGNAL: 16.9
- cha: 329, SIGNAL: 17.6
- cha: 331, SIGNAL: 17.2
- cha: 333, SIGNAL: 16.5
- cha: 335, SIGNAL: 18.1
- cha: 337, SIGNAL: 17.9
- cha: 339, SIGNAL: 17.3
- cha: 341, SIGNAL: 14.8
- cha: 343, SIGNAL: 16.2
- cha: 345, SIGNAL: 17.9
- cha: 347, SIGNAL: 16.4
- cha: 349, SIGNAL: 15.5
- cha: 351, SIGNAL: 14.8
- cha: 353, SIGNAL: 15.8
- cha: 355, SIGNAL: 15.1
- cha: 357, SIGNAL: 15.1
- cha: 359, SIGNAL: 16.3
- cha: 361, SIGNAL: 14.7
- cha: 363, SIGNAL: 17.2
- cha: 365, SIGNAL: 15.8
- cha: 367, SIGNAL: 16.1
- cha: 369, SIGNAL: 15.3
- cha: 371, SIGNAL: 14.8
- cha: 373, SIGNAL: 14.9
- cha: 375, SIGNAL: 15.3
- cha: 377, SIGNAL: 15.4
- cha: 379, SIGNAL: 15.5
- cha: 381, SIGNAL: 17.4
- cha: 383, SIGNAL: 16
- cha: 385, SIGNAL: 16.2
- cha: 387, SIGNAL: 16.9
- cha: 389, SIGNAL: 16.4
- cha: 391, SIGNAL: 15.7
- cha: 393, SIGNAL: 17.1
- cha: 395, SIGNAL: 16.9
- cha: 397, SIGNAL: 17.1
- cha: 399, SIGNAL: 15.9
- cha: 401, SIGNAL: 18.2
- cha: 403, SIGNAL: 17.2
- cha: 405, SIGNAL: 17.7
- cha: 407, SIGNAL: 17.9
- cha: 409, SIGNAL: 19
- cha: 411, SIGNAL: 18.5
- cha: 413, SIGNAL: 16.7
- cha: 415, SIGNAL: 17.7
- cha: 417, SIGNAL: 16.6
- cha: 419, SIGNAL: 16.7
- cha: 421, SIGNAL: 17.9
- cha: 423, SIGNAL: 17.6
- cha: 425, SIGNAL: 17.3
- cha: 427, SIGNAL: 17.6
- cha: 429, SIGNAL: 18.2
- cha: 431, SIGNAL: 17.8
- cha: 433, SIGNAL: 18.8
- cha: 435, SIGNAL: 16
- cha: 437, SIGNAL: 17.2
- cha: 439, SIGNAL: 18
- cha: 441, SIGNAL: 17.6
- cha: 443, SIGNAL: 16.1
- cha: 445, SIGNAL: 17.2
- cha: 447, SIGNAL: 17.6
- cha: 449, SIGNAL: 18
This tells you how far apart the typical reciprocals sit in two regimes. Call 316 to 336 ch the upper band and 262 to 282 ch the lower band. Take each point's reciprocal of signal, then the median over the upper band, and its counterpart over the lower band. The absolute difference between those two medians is 0.0019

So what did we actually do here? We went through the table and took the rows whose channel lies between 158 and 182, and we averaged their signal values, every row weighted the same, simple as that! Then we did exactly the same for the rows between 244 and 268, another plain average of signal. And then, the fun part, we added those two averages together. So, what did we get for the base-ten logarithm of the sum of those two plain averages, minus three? -1.50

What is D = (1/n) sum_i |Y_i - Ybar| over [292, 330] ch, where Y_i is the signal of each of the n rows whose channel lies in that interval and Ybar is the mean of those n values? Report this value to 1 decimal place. 0.6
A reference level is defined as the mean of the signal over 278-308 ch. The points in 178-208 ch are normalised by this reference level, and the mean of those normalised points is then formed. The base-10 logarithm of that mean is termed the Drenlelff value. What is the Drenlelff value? 0.013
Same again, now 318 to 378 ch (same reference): -0.029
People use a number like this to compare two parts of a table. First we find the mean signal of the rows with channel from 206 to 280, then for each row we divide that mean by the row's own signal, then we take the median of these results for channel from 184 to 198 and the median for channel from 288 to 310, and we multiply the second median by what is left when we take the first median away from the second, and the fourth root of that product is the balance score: 0.49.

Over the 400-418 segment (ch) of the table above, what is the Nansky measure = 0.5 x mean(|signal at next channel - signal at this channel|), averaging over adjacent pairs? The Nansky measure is 0.45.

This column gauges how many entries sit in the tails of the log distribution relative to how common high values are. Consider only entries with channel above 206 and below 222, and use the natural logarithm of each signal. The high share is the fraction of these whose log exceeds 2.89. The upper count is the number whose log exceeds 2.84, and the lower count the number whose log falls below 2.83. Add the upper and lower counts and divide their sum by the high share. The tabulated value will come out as 10.7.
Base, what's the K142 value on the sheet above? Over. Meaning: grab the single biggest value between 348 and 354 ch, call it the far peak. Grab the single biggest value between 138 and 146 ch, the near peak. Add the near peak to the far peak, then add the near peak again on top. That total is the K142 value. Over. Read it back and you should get 49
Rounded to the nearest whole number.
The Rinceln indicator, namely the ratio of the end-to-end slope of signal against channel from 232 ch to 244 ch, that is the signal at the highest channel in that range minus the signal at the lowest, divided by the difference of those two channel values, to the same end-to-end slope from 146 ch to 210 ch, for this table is -3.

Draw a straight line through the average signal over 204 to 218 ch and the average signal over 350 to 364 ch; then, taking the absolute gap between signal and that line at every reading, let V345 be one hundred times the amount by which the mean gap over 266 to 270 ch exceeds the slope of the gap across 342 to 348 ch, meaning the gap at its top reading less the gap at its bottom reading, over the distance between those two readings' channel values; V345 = 34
